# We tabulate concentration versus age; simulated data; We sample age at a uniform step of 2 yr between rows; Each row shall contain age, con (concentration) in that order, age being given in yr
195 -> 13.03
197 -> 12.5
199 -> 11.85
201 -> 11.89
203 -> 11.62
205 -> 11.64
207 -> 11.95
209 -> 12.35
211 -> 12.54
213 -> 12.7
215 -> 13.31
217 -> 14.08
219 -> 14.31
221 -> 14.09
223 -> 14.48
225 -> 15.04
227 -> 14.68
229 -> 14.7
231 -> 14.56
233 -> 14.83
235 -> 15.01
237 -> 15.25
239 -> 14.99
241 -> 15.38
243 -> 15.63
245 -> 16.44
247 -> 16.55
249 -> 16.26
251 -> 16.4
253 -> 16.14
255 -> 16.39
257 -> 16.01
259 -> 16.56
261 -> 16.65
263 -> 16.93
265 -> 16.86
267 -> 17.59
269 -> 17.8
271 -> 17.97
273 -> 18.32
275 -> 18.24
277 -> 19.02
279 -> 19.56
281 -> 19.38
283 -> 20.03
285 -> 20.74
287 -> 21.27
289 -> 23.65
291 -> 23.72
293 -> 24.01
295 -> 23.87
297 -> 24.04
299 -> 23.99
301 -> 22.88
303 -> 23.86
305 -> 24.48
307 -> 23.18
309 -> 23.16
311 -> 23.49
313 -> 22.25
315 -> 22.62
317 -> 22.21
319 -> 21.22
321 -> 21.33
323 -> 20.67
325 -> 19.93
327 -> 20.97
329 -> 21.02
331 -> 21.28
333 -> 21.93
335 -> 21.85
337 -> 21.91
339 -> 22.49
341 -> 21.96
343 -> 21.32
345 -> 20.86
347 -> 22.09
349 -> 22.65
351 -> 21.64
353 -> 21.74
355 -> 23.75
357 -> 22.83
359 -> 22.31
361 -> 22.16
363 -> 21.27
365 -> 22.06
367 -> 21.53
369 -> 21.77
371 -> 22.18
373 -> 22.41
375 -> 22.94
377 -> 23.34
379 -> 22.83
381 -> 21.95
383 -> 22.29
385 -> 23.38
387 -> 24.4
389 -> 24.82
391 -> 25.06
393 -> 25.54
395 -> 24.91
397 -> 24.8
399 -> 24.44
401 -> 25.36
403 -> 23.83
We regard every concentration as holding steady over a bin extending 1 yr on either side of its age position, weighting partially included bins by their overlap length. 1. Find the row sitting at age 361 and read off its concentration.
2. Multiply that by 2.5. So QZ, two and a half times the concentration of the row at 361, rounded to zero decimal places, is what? 55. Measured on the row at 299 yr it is 60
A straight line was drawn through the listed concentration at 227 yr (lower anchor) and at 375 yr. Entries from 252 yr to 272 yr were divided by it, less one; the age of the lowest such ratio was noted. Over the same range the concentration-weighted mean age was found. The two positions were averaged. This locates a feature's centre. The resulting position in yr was 259.6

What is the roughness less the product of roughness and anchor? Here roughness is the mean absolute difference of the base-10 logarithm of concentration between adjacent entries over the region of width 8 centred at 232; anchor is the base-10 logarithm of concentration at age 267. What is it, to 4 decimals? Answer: -0.0014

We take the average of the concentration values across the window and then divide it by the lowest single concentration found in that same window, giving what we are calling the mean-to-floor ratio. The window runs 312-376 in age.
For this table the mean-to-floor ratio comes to 1.10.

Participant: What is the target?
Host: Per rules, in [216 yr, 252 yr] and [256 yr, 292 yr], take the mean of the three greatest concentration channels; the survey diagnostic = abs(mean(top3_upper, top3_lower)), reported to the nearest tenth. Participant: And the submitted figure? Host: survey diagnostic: 19.7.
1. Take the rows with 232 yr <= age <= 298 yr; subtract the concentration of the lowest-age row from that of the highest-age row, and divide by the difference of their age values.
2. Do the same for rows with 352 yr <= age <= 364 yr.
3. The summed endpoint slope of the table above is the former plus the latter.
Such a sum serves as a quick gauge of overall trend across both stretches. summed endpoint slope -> 0.097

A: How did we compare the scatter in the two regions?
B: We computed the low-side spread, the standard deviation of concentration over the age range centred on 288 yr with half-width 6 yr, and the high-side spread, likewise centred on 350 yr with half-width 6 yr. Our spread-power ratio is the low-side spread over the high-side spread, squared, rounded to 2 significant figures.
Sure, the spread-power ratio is 3.1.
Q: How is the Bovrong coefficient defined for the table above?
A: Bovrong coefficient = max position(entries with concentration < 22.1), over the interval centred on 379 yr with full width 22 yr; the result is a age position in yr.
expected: 381 yr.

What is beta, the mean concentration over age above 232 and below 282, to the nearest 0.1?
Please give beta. 16.8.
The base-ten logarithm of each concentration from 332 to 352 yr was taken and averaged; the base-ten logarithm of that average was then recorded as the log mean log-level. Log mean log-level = 0.127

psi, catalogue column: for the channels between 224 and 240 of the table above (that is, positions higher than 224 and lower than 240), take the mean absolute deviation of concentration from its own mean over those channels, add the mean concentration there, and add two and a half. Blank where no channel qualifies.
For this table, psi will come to 18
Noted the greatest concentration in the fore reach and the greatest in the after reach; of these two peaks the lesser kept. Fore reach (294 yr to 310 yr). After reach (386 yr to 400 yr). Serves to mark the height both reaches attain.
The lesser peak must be 24.5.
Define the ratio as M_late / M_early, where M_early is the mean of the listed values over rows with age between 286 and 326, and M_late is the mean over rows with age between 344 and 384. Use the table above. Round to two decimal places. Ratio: 0.98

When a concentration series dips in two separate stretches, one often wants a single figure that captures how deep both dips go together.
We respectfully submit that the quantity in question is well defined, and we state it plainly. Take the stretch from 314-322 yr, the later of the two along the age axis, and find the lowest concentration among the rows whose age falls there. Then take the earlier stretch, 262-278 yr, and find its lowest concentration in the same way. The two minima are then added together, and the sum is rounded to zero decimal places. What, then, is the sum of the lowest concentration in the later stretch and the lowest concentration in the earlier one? 38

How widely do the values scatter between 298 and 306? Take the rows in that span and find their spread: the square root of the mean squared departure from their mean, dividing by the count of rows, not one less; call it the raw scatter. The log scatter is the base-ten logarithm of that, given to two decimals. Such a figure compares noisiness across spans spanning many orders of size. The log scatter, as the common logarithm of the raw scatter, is -0.24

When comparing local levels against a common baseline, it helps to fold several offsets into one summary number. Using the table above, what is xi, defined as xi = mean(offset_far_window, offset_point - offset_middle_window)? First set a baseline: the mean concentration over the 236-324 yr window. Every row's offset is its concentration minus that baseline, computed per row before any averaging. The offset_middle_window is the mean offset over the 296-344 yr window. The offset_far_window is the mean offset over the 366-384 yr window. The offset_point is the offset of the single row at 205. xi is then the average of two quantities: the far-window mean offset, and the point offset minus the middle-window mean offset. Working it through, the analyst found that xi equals -4.0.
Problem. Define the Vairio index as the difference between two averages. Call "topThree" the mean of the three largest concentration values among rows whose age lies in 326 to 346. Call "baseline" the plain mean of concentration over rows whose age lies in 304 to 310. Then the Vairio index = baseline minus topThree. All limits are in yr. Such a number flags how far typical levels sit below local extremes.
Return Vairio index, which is 1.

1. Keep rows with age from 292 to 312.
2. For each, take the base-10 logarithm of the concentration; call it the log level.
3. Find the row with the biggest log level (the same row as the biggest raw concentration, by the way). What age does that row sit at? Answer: 305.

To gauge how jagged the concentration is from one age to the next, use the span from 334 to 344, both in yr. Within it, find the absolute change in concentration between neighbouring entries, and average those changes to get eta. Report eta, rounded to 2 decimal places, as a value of 0.45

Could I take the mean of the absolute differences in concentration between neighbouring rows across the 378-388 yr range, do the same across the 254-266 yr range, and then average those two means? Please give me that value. 0.55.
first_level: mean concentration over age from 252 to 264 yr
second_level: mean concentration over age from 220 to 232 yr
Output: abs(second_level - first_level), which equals 1.9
